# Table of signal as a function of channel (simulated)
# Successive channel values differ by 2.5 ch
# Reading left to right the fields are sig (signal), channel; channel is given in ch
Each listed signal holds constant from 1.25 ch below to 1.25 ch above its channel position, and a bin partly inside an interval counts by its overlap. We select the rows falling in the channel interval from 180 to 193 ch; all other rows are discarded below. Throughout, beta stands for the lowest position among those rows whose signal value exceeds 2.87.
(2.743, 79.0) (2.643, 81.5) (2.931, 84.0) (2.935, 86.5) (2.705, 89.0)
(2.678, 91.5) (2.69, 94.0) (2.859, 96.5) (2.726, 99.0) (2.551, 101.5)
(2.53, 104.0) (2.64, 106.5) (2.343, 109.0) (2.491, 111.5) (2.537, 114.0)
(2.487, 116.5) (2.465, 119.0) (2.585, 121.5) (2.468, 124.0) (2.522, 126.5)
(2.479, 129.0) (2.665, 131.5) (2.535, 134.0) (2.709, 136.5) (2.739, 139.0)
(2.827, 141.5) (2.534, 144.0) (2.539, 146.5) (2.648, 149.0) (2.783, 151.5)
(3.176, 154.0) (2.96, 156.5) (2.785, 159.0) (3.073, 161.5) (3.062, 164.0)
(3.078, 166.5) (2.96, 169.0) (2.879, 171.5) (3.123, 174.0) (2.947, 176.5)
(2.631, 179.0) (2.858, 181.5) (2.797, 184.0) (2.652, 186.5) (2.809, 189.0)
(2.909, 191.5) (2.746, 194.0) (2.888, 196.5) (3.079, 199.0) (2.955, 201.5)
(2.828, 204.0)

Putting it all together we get 191.5 ch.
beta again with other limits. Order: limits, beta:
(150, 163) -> 154.0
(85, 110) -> 86.5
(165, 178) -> 166.5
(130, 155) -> 154.0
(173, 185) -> 174.0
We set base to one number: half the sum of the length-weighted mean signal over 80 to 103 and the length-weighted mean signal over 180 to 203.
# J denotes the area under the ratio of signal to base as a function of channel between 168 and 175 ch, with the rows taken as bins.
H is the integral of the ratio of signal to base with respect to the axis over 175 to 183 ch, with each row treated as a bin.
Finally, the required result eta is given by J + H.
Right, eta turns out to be 15.5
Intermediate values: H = 8.1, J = 7.5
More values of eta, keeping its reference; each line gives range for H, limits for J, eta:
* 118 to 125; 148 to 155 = 13.4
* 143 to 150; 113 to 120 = 12.7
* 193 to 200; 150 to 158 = 15.7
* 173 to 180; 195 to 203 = 15.7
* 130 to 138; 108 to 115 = 13.7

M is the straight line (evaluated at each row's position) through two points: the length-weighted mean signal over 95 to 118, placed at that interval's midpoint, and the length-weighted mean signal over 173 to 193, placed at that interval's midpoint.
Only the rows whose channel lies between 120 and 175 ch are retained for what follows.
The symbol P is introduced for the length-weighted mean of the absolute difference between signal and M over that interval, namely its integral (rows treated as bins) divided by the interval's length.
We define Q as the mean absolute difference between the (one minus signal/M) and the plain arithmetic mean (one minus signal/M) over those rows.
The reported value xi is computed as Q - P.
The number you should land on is -0.10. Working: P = 0.16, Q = 0.056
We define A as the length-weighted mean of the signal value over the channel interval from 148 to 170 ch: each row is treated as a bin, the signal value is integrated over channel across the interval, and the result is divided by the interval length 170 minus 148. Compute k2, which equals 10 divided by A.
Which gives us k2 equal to 3.4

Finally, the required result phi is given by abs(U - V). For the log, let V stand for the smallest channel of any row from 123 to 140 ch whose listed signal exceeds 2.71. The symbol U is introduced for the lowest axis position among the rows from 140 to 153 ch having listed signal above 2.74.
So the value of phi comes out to 2.5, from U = 141.5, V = 139.0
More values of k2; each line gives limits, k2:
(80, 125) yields 3.8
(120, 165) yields 3.7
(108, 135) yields 4.0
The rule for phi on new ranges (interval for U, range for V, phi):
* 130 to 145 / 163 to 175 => 22.5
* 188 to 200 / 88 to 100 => 92.5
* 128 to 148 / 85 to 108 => 55.0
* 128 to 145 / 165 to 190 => 25.0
